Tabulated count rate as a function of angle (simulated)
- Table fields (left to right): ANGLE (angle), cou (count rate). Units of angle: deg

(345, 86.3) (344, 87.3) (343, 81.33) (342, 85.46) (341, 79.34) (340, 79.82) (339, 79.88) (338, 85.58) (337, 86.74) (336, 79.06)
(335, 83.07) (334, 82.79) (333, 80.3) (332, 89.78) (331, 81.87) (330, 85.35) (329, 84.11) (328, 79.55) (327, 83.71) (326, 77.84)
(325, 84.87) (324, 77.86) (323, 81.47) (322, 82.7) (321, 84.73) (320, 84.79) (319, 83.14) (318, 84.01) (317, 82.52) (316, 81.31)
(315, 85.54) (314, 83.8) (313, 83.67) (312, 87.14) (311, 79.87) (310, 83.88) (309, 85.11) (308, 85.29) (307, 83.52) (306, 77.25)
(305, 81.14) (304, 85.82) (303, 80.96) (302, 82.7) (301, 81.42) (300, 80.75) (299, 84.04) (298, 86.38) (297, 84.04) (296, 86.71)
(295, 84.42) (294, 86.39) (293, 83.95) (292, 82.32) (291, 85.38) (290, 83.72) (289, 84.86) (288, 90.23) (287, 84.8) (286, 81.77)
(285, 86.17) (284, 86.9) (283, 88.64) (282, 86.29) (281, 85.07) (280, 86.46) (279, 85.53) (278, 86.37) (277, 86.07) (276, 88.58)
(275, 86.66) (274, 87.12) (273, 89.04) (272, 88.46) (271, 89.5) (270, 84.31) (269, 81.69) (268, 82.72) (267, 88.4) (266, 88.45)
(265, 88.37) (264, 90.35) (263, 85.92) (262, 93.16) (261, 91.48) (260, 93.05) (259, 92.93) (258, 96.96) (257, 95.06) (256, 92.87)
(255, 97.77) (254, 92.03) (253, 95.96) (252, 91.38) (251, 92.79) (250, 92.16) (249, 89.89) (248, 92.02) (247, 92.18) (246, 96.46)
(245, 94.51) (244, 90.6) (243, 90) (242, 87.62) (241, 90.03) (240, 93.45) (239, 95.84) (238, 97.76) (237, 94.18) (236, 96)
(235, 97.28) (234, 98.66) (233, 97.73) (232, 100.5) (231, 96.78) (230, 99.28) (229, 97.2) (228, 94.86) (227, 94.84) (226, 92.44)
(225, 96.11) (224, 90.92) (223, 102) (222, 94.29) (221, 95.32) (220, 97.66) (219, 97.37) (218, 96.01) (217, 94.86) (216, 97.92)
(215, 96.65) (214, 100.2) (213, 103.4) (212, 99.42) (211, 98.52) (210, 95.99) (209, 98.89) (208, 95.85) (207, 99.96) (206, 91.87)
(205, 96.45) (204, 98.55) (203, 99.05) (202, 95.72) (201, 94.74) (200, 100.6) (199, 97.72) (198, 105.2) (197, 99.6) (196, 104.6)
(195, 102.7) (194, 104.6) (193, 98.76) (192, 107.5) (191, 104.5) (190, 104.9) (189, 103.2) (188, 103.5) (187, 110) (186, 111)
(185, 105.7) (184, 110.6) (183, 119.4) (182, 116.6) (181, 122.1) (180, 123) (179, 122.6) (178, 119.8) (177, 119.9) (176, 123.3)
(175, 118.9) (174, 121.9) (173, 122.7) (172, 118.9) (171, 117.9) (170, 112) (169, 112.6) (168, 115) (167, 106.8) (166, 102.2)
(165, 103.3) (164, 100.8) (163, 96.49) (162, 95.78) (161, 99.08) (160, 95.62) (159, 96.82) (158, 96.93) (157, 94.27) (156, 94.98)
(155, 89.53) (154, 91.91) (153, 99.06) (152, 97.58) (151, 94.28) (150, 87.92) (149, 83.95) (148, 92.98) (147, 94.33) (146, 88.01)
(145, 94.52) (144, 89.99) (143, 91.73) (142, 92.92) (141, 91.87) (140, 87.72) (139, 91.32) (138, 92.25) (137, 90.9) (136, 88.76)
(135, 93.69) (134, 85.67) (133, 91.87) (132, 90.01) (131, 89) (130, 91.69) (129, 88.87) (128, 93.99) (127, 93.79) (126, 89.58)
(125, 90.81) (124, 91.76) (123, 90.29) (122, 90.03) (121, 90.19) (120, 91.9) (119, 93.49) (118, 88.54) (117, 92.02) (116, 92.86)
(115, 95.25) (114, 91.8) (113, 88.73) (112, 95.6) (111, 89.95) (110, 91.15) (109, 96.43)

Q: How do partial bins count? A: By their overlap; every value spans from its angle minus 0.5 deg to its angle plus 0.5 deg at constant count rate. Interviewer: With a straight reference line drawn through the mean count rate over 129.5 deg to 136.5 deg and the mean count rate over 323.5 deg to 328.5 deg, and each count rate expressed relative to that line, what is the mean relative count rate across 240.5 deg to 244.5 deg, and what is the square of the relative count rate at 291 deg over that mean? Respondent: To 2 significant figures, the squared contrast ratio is 0.96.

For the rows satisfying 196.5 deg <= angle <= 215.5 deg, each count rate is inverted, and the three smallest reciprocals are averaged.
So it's 0.0097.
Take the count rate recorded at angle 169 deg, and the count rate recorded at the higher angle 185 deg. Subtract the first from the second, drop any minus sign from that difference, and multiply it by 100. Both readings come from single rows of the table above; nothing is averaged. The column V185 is 690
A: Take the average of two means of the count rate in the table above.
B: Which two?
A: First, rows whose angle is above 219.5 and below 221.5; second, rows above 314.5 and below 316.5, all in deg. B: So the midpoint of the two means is 90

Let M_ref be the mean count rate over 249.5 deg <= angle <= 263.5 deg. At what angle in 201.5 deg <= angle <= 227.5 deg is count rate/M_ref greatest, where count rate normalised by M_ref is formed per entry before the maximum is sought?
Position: 213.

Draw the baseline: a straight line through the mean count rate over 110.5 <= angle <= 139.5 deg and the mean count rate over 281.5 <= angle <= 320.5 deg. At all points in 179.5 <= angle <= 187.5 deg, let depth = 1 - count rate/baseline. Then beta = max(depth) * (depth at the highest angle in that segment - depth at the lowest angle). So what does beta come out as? -0.027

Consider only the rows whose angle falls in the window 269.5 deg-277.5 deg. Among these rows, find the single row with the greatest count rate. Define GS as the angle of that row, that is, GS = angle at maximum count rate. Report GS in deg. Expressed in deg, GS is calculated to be 271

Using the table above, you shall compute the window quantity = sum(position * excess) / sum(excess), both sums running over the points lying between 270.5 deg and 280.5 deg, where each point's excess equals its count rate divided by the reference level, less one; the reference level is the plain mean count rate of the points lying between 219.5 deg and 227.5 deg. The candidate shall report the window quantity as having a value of 275.9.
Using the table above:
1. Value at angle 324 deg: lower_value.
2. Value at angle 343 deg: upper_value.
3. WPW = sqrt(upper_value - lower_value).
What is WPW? 1.9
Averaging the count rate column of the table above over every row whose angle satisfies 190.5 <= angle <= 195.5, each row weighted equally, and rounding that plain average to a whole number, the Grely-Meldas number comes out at 104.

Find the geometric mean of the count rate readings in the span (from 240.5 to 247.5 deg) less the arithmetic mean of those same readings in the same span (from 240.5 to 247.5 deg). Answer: -0.042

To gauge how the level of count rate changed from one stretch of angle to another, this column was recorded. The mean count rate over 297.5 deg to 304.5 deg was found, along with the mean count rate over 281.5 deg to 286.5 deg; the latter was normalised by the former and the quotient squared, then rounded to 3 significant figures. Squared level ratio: 1.07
